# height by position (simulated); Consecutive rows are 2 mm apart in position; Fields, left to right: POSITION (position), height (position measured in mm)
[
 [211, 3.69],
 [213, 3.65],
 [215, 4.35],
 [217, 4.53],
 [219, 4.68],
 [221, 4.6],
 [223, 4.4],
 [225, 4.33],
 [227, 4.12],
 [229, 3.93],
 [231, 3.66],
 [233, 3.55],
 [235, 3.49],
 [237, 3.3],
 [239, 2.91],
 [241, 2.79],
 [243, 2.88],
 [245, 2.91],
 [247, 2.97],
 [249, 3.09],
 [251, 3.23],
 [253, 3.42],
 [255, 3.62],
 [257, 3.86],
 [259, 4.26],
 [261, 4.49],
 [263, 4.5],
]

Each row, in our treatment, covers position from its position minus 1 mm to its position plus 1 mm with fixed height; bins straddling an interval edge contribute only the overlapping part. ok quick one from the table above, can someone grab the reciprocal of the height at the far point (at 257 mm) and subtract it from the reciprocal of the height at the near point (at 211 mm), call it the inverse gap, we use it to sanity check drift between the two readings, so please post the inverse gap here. 0.01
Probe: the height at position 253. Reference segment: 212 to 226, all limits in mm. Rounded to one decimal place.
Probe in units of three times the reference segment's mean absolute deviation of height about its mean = 5.3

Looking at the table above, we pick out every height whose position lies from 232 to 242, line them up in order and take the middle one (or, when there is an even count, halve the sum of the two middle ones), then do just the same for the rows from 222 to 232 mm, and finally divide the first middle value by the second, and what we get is 0.80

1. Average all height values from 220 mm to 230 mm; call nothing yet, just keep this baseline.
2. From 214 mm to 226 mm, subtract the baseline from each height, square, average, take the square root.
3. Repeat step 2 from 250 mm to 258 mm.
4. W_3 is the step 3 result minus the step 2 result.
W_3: 0.54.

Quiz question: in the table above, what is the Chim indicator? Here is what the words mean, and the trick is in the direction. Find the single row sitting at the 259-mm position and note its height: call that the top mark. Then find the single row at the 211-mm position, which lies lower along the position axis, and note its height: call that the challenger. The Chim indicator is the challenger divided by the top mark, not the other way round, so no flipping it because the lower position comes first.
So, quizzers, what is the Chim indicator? 0.87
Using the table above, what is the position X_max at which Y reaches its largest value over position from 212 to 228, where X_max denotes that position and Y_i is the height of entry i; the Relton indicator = 219 mm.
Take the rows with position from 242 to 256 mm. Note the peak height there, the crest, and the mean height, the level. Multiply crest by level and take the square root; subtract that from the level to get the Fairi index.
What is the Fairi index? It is -0.22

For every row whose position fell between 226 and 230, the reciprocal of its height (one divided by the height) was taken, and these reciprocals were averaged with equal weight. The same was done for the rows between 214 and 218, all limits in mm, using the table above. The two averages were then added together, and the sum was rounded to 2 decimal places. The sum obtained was 0.47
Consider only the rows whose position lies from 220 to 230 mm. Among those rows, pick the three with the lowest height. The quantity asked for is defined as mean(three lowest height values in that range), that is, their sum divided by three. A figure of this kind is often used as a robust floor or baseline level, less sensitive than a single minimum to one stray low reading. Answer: 4.1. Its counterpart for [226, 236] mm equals 3.6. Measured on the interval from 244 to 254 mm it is 3.0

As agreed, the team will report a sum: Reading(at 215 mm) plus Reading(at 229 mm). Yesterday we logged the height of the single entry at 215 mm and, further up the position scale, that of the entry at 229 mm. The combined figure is 8.3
